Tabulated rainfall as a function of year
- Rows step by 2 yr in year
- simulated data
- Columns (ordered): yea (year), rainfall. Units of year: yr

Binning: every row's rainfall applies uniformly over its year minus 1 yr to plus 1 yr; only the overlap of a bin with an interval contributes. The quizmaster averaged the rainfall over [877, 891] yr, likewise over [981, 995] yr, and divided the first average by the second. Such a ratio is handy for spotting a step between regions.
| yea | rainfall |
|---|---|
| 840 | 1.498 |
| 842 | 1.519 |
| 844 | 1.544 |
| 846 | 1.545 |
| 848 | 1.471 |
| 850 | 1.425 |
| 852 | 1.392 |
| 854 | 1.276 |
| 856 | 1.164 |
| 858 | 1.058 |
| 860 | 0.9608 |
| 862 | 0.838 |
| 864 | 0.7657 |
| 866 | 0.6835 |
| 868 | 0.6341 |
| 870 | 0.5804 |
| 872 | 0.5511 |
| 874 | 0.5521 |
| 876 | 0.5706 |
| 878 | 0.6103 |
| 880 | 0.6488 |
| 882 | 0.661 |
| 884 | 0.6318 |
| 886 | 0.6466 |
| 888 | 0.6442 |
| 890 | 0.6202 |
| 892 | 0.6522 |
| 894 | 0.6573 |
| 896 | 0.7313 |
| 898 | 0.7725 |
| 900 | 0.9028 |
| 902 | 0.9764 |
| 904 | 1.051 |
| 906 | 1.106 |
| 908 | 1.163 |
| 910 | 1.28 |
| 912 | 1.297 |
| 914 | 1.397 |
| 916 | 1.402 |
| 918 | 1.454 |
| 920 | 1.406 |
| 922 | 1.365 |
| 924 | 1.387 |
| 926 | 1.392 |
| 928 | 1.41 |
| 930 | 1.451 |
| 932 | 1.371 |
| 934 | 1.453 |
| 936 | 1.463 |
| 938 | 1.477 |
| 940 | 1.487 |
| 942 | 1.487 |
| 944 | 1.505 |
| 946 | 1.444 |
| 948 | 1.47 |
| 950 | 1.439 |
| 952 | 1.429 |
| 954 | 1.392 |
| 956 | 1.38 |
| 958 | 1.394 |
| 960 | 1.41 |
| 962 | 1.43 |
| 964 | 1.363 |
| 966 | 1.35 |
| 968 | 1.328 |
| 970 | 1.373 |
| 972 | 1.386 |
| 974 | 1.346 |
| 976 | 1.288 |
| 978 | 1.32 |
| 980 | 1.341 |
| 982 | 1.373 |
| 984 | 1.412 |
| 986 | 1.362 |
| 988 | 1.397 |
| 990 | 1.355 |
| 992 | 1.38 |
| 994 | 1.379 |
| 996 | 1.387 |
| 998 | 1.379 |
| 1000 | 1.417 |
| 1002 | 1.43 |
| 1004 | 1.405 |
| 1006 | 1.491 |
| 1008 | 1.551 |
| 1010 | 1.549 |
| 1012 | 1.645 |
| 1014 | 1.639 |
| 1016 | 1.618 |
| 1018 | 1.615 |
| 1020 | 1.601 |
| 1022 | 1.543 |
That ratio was 0.46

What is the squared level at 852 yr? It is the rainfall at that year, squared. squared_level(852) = 1.9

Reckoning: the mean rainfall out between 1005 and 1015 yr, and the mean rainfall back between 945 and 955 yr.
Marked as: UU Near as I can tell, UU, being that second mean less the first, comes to -0.14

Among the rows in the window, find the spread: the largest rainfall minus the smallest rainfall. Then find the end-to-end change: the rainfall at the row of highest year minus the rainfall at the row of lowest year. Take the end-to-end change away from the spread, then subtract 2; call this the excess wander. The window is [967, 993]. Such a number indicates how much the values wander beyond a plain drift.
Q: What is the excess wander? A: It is -1.93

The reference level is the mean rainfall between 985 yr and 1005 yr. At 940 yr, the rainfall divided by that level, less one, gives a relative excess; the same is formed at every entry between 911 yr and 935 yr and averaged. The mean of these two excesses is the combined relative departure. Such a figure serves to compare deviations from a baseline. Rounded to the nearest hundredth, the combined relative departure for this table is 0.04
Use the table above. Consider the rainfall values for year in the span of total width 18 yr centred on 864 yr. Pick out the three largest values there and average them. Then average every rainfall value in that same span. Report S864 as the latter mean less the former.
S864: -0.26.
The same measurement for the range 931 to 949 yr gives -0.03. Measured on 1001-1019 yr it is -0.08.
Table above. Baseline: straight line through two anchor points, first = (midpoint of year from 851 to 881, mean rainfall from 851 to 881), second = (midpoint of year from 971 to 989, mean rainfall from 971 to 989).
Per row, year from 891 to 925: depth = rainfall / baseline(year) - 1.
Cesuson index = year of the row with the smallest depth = 894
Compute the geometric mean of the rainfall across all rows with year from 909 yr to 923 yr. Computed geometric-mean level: 1.4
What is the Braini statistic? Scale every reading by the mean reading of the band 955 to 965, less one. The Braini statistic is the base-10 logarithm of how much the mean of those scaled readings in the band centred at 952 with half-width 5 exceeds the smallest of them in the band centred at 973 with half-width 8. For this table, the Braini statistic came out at -1.0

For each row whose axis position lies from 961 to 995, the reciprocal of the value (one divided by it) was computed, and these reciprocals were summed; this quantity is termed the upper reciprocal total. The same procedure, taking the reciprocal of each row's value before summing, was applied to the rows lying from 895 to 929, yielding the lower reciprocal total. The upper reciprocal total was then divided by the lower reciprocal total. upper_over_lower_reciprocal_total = 0.84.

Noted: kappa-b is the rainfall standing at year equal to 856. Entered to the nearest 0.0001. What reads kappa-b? 1.1640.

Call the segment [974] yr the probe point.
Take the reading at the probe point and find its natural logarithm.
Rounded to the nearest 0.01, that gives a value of 0.30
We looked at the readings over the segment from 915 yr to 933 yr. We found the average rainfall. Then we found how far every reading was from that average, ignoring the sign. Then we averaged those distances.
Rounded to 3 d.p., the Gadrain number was 0.023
